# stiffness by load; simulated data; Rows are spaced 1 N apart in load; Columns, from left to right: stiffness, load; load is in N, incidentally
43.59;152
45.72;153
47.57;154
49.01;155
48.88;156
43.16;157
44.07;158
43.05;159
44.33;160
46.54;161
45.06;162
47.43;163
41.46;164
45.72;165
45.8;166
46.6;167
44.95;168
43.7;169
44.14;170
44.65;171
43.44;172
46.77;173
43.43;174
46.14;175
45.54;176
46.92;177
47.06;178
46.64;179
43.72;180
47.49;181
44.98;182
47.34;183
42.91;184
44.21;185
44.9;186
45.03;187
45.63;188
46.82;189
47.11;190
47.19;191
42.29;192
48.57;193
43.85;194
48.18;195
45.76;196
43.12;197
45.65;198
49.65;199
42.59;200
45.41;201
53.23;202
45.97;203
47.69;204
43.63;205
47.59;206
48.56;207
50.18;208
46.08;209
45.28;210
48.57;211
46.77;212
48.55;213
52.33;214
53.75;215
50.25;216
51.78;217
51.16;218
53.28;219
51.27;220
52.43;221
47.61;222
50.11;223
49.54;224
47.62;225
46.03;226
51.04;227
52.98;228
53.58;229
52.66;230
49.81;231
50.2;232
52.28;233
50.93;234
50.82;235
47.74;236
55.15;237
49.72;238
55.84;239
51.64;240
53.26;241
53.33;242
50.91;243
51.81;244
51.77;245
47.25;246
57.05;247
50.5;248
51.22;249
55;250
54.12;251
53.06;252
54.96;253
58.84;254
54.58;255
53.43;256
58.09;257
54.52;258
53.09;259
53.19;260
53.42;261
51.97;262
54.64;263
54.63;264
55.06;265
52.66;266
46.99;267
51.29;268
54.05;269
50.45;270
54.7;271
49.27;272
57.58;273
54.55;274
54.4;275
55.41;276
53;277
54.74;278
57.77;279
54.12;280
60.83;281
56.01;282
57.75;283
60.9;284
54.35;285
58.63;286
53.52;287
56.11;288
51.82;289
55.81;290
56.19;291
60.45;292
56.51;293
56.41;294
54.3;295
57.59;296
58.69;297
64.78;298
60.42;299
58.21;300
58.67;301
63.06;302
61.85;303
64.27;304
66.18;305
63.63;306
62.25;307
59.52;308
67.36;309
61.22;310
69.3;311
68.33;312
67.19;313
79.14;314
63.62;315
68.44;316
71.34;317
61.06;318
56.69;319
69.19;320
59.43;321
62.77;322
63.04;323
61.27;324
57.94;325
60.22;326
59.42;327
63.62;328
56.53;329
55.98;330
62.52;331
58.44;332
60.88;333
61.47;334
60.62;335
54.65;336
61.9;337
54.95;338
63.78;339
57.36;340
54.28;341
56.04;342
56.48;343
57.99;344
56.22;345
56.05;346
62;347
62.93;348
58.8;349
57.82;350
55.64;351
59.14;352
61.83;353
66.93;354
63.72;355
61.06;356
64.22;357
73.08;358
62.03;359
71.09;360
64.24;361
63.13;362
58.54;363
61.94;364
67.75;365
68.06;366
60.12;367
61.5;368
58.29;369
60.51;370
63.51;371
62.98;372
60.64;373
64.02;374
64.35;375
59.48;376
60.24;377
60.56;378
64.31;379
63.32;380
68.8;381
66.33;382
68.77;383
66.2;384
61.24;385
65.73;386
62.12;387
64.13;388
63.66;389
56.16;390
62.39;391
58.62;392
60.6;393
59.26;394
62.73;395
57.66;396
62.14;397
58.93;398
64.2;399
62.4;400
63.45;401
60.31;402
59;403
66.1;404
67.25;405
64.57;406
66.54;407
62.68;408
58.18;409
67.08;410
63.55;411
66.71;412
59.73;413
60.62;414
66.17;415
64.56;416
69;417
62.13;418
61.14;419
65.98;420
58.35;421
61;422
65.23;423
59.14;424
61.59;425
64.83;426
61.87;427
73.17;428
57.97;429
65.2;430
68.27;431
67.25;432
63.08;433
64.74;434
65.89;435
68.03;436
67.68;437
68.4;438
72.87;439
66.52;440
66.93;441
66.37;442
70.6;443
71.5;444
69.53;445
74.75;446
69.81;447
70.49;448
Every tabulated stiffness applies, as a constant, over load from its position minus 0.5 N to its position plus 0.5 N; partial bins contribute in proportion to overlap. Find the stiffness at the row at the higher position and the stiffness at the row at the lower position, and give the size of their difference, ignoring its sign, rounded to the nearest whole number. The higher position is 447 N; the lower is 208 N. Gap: 20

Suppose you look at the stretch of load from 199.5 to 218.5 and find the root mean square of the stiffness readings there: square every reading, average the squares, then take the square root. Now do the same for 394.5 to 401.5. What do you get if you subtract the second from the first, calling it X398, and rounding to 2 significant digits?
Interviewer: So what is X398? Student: -13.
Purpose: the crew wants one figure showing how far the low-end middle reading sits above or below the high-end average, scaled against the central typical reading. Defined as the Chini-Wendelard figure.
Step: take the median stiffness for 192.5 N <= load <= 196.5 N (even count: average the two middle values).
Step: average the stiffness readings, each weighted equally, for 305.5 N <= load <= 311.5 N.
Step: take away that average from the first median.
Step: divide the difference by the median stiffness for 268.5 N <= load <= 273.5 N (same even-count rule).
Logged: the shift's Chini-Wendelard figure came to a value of -0.31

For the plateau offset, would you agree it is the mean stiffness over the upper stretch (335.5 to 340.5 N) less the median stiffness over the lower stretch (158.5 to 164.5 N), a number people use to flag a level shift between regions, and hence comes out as 13.8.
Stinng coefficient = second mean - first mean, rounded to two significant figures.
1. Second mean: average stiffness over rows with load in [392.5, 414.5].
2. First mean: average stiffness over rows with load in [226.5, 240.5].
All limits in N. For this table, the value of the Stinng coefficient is 11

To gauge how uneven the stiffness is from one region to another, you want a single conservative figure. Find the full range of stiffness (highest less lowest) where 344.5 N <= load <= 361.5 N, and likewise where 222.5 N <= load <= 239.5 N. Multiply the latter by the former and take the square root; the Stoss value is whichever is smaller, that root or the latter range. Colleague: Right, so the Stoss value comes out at 9.8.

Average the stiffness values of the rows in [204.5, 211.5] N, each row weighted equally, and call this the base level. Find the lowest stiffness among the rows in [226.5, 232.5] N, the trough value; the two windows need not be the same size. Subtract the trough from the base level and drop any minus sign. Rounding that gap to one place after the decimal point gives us 2.7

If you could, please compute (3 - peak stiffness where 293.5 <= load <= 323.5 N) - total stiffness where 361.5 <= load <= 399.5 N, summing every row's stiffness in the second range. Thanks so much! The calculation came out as -2449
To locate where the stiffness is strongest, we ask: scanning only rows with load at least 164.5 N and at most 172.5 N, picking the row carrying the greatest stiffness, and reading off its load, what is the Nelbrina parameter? 167 N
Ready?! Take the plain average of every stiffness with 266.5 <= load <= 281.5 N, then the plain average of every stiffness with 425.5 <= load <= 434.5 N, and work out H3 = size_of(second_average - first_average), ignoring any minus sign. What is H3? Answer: 11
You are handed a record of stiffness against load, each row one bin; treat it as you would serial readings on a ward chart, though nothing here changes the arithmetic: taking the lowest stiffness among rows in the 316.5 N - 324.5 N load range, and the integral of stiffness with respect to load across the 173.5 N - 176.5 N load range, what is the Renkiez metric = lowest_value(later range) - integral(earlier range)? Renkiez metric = -78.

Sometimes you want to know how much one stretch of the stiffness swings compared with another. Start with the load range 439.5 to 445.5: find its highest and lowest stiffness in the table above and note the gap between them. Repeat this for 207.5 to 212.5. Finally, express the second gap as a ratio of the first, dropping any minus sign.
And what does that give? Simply 1.0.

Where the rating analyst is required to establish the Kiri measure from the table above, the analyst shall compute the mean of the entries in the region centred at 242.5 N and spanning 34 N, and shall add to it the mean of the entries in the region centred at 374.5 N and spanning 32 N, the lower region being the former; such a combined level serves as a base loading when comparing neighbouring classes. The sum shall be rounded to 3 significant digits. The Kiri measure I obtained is 116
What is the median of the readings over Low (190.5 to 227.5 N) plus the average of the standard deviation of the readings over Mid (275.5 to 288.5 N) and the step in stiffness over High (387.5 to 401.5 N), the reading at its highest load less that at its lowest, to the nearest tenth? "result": 49.1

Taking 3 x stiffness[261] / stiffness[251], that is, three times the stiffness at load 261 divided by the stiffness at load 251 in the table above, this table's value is 2.96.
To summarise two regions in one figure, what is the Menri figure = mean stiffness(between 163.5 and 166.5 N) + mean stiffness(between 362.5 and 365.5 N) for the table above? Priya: 107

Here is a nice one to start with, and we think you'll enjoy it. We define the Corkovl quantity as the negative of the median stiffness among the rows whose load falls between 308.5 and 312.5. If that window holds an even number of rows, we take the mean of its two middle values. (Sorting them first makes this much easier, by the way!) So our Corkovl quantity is -67.8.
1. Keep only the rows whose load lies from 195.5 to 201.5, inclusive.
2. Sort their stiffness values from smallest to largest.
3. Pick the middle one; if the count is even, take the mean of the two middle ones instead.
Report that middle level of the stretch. 45.5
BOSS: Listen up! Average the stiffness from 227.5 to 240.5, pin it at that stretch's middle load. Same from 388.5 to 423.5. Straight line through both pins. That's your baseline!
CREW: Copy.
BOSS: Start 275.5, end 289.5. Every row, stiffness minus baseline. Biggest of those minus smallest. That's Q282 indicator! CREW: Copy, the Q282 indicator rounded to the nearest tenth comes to 9.5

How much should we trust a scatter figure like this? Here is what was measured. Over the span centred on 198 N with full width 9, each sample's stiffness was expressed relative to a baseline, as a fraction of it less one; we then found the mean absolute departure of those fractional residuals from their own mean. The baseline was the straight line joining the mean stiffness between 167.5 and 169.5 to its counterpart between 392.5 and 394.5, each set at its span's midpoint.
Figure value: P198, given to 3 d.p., 0.056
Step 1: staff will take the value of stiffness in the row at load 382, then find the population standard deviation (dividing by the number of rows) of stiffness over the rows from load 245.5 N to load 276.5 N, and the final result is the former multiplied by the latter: 180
